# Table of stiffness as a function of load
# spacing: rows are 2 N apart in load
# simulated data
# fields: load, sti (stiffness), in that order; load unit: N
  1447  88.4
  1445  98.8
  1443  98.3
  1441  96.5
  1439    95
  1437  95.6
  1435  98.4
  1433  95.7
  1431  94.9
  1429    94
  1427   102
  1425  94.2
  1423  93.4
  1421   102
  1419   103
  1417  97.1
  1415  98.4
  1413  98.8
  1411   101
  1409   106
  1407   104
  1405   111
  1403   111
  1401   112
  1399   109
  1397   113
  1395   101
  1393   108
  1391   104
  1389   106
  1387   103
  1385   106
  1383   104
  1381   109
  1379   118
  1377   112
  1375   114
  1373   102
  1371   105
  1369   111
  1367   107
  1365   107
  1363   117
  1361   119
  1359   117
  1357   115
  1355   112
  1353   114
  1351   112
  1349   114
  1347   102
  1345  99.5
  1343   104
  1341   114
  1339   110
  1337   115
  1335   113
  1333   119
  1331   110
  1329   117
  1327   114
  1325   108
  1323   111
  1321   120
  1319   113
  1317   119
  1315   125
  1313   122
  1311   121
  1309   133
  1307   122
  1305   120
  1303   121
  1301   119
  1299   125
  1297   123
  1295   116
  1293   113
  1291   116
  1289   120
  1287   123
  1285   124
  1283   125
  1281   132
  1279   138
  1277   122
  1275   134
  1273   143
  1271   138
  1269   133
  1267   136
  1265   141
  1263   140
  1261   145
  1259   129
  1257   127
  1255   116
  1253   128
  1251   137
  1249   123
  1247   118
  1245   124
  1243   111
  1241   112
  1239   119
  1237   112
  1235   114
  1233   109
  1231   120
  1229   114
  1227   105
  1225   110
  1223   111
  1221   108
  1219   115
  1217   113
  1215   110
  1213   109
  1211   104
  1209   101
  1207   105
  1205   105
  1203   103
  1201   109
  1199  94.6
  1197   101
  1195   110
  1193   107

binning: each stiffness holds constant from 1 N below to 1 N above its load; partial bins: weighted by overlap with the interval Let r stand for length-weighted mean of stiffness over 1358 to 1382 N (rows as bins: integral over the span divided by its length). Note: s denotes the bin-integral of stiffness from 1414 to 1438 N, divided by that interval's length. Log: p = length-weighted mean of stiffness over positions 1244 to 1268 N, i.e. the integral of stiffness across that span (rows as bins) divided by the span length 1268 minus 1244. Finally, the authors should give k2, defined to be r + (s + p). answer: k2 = 339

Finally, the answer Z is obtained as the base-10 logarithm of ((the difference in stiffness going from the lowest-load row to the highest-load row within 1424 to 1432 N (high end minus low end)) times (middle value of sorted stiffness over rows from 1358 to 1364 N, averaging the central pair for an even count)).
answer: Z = 1.91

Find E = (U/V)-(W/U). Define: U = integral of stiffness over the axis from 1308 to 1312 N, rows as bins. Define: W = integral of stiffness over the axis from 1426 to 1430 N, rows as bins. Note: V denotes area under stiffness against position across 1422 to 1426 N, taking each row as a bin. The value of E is 0.58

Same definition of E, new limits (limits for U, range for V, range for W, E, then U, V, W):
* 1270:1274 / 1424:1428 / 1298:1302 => 0.56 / 562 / 392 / 488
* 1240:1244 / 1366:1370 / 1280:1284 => -0.13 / 446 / 436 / 514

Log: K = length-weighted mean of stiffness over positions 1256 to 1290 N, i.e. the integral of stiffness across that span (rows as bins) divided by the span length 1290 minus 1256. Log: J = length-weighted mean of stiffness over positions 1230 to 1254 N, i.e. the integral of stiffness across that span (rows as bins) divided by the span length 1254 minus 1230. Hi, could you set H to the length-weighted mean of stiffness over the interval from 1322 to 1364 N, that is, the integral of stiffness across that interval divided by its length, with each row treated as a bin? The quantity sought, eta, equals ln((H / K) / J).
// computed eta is -4.94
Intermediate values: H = 112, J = 119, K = 132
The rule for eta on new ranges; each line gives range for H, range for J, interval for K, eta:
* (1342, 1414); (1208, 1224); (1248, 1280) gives -4.89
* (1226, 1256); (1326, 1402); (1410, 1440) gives -4.52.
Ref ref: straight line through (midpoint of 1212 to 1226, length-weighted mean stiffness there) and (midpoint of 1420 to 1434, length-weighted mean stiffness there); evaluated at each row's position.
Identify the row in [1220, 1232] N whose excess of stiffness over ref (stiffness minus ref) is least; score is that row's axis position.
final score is 1227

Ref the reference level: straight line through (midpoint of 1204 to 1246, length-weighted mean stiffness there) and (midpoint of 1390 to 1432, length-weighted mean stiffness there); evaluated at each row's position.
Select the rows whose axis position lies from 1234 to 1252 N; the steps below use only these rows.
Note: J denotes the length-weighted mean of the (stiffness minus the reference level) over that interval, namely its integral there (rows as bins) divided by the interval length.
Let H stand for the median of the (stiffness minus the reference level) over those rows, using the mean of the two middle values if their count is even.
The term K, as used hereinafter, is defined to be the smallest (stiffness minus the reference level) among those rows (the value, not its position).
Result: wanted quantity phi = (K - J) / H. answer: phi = -1.0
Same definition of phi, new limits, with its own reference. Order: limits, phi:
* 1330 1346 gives -2.0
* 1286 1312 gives -0.6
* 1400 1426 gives 27.9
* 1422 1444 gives 0.5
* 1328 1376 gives -1.8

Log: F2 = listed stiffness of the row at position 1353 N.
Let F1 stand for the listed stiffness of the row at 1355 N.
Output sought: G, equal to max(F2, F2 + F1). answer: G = 226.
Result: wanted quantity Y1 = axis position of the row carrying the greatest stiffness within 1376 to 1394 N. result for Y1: 1379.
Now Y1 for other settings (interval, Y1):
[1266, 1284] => 1273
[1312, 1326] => 1315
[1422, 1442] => 1427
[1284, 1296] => 1285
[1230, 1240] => 1231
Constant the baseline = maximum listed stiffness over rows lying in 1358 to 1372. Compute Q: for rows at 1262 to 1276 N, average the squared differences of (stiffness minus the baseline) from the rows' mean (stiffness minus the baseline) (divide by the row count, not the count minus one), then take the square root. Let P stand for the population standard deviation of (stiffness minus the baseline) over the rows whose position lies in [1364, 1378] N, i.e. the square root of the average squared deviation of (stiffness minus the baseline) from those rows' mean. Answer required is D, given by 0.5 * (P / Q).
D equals 0.57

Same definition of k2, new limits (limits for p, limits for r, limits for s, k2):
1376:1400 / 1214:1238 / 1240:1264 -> 345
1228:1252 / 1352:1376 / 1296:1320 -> 351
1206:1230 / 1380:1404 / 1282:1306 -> 336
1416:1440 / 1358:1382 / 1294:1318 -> 331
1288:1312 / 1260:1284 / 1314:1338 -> 372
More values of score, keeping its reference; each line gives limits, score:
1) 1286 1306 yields 1293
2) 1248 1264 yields 1255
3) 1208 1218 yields 1209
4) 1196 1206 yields 1199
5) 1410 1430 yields 1423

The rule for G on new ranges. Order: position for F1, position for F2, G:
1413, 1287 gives 222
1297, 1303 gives 244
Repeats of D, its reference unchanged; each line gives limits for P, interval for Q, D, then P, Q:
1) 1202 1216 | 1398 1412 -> 0.39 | 3.0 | 3.84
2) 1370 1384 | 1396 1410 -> 0.88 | 5.4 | 3.06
